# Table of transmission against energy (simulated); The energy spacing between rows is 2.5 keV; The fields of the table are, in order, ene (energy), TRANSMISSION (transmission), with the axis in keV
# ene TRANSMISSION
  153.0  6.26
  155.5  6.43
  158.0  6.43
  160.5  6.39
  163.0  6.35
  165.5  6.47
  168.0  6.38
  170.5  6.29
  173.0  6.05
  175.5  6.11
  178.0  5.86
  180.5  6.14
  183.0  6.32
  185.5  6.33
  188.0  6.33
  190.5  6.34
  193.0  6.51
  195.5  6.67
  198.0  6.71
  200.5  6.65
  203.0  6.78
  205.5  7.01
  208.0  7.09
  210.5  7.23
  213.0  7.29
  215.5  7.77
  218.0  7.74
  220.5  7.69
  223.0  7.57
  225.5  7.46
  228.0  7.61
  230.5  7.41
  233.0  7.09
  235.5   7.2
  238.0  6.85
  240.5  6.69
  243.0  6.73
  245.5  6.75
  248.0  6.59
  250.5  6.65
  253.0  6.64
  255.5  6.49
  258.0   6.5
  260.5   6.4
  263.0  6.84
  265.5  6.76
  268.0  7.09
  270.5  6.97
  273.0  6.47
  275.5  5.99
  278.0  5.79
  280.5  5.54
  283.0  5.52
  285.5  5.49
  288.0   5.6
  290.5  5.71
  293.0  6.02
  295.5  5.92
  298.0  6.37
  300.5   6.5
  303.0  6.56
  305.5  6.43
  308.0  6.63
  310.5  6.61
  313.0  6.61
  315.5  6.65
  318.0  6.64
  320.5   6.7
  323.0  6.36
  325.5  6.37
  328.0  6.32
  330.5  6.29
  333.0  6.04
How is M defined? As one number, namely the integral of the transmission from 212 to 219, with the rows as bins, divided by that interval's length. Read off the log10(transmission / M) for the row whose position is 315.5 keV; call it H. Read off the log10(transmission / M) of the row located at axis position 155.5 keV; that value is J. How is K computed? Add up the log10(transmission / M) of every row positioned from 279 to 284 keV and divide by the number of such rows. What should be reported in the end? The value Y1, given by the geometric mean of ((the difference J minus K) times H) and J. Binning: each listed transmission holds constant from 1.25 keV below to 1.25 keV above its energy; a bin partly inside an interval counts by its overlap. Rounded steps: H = -0.058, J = -0.07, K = -0.138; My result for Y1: 0.0167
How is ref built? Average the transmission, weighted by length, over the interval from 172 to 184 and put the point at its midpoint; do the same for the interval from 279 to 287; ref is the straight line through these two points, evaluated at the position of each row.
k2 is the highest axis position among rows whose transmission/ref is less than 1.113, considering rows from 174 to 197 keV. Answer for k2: 195.5 keV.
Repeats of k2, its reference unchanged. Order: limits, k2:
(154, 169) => 168.0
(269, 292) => 290.5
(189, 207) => 195.5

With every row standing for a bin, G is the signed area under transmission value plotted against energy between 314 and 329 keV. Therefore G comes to 98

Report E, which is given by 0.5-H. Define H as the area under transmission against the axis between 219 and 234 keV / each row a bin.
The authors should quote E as -112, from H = 112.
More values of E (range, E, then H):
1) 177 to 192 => -93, 93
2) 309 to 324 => -98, 99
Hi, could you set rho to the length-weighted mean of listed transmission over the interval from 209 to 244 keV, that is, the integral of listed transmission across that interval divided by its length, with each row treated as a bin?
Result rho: 7.31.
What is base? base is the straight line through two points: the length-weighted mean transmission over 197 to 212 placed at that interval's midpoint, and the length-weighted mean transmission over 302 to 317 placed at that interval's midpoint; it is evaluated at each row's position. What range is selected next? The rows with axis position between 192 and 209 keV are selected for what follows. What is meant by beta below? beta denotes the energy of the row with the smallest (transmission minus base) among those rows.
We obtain 193.0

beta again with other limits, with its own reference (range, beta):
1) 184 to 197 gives 185.5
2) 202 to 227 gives 203.0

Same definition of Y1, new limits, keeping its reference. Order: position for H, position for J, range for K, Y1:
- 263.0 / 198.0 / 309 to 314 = 0.0040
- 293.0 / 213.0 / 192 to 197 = 0.0091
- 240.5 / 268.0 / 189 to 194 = 0.0085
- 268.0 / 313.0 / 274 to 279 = 0.0097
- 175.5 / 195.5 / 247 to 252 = 0.0042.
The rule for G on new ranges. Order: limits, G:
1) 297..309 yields 78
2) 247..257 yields 66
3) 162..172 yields 64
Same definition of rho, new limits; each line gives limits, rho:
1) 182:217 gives 6.80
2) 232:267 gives 6.73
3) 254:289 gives 6.25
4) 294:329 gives 6.47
